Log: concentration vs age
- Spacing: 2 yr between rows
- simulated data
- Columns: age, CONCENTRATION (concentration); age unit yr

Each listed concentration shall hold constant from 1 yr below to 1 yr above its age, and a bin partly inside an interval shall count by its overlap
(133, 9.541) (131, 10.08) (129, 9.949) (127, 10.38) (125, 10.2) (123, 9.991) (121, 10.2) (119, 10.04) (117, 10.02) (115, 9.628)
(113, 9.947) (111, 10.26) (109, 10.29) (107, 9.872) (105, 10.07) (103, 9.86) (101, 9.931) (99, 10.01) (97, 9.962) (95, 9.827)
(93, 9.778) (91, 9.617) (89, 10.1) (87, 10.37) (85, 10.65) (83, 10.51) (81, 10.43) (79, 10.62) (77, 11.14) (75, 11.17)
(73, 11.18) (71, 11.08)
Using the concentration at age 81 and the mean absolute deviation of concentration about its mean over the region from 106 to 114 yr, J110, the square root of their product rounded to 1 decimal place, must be 1.4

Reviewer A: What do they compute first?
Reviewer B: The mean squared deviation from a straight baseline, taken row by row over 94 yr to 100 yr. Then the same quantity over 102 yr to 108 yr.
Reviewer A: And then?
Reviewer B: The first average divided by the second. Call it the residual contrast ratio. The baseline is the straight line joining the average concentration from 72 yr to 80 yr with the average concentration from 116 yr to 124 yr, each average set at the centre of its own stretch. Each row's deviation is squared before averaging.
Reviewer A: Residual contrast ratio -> 1.9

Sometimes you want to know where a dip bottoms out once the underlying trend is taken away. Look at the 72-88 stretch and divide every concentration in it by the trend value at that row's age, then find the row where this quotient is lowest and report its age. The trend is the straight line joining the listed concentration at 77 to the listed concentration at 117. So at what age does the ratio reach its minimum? 81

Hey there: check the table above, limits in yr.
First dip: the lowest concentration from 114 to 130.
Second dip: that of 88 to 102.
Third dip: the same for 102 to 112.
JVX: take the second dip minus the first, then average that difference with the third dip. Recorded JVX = 4.9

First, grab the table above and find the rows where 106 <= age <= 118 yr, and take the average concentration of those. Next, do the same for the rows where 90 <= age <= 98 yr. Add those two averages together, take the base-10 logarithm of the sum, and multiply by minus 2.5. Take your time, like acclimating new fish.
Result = -3.24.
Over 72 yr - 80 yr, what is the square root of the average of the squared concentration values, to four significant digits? 11.03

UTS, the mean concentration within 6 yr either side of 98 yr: 9.89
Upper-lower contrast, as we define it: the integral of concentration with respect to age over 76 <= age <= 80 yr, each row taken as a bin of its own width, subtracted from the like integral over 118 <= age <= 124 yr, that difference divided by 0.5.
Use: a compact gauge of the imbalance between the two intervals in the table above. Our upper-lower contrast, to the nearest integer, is 34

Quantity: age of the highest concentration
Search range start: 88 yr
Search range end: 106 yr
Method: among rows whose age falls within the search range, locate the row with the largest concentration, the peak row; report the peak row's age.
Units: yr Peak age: 89 yr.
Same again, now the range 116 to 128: 127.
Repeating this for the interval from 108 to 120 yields 109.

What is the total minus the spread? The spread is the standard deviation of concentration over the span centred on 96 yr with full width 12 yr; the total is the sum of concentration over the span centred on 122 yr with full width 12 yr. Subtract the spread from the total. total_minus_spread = 60.7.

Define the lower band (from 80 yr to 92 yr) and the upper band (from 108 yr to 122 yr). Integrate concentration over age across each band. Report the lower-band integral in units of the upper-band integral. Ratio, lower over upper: 0.88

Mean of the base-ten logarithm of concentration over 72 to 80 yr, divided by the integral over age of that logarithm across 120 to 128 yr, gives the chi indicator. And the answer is 0.129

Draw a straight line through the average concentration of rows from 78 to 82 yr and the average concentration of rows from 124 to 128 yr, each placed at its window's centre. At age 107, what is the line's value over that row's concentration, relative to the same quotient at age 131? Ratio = 1.03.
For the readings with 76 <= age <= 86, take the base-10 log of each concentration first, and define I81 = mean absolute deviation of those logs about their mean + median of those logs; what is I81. 1.03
